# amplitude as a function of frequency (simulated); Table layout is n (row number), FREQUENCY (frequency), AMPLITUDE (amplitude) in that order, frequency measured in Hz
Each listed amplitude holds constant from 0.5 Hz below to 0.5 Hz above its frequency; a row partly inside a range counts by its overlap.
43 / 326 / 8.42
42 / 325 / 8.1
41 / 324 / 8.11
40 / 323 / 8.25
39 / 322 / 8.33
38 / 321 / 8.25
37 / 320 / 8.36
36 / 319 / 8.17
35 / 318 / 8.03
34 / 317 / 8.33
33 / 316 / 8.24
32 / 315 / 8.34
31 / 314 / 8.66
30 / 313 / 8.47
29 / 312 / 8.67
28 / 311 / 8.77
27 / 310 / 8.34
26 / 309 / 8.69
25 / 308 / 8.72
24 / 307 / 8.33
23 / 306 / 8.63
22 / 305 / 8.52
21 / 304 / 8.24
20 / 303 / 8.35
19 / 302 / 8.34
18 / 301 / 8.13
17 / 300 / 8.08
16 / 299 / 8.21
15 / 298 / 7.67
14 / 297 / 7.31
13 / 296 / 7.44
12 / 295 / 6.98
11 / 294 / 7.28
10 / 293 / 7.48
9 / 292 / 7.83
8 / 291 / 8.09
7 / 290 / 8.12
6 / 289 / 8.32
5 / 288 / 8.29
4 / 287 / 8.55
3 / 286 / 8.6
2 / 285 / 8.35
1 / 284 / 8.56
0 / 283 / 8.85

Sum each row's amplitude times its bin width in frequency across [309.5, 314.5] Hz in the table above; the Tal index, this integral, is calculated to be 42.9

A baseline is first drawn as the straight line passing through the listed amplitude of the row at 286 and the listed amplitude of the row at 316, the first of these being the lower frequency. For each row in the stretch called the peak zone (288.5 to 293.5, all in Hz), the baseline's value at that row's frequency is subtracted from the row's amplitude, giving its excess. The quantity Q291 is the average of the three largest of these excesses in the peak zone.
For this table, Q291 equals -0.38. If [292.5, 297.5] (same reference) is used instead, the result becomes -1.08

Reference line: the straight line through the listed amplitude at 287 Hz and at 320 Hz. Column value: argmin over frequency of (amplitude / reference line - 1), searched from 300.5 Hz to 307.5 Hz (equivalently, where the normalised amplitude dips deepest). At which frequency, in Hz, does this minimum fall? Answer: 301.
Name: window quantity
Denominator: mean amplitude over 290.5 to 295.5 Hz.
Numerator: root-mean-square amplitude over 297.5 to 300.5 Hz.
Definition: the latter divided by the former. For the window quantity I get 1.06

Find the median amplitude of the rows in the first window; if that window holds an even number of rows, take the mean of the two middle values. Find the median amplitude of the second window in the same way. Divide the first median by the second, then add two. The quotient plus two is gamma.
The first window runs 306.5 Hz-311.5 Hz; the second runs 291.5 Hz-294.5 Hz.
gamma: 3.16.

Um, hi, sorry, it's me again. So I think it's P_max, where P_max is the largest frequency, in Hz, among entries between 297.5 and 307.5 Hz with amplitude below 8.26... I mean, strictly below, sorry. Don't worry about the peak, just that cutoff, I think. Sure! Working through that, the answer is 304 Hz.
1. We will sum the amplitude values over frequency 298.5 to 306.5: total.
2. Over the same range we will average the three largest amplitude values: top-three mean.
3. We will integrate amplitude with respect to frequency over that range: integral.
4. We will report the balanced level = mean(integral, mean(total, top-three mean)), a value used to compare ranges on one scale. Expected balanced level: 52.00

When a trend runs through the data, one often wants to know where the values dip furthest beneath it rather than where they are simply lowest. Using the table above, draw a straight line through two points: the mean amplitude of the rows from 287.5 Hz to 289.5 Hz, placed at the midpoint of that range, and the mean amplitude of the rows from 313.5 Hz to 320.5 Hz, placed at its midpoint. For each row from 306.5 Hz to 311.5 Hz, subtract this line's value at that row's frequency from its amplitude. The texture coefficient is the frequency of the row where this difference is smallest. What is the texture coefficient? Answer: 307 Hz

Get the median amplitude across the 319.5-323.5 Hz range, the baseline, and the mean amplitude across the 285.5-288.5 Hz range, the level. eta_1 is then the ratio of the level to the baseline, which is 1.02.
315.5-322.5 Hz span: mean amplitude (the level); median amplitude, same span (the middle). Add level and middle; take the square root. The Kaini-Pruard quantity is 4.06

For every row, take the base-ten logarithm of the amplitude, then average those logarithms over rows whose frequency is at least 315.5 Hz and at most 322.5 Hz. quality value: 0.916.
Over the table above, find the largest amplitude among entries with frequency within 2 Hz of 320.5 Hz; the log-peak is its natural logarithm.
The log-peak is 2.12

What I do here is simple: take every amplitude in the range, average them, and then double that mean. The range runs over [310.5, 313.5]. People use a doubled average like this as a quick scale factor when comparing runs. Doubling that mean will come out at 17.3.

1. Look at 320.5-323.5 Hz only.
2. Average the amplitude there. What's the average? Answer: 8.28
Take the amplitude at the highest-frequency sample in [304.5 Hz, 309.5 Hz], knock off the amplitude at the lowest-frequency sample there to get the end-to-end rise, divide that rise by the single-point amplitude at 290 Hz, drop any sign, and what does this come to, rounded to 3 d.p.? 0.021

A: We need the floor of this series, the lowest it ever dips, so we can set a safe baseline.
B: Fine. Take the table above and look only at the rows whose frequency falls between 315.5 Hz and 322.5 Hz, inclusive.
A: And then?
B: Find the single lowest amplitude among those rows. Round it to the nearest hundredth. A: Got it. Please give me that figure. 8.03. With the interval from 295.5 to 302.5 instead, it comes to 7.31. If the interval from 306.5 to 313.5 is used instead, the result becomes 8.33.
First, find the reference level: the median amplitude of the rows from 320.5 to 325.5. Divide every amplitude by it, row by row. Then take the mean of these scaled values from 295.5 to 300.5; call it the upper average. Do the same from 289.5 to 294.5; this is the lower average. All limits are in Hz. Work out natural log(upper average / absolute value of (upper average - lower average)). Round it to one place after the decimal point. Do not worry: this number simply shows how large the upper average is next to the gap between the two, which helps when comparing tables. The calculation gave 6.1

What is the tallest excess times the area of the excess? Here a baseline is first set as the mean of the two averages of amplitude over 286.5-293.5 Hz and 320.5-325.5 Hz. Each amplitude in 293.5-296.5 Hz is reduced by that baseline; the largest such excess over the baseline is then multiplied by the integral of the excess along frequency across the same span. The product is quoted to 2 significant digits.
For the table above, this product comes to 2.0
